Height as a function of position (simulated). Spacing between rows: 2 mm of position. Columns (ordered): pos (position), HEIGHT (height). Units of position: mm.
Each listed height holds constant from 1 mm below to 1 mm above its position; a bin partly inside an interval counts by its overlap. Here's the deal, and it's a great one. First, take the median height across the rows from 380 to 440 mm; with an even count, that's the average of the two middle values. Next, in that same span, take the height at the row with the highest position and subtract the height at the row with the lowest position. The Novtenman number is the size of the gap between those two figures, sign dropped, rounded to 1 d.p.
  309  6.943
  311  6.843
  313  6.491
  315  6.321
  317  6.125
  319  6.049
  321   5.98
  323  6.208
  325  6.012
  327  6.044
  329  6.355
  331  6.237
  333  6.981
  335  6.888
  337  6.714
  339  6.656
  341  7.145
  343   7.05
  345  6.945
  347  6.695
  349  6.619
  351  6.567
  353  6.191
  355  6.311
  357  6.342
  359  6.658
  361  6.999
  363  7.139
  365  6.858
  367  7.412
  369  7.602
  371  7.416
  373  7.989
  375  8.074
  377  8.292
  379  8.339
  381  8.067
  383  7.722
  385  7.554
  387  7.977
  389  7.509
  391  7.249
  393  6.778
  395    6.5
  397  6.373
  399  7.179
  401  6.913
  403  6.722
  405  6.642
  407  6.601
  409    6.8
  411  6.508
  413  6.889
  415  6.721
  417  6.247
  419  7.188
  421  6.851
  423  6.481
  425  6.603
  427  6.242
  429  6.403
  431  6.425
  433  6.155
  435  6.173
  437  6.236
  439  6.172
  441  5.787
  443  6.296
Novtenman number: 8.6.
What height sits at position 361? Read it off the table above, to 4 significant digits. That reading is 6.999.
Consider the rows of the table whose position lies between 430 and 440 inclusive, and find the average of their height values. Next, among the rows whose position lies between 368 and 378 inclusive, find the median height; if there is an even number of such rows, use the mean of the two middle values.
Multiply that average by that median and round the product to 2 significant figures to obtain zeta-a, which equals 50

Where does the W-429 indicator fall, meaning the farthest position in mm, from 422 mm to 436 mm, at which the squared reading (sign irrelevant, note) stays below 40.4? 435 mm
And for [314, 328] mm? 327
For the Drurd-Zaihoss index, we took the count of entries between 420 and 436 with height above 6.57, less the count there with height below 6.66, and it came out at -5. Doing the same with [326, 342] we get 1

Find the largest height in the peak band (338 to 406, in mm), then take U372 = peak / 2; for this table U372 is 4.17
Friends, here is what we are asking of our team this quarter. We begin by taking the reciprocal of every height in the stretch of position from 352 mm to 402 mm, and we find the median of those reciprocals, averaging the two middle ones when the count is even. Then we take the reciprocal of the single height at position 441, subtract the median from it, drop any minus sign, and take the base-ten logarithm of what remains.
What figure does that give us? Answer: -1.5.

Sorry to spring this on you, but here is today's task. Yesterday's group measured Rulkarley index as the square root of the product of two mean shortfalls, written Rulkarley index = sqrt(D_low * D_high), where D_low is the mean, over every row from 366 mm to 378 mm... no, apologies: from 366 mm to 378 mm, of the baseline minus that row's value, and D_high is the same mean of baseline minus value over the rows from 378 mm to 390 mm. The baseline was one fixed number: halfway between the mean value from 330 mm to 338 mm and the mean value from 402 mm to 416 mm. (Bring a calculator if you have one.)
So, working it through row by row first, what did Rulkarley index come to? 1.1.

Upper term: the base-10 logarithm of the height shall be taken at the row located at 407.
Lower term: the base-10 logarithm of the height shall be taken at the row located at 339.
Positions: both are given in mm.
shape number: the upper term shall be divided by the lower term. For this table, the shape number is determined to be 1.00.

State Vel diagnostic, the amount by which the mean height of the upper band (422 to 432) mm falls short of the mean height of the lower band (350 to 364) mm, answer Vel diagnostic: 0.17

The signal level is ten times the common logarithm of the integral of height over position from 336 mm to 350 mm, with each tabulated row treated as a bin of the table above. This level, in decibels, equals 19.8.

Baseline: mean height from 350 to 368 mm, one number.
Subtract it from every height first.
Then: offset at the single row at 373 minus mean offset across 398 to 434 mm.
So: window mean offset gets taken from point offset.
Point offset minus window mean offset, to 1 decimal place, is 1.3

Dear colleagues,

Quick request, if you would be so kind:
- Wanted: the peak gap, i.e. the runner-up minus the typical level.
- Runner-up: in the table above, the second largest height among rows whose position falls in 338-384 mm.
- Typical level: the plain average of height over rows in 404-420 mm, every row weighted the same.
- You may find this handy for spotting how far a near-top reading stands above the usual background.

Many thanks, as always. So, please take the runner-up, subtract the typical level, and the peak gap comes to 1.6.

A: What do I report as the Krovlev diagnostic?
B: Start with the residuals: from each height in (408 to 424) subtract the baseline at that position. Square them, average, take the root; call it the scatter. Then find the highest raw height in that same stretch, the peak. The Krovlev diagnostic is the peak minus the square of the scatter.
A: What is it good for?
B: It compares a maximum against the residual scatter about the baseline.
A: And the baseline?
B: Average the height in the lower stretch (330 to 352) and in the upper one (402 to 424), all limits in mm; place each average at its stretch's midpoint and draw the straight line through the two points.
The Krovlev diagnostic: 7.1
